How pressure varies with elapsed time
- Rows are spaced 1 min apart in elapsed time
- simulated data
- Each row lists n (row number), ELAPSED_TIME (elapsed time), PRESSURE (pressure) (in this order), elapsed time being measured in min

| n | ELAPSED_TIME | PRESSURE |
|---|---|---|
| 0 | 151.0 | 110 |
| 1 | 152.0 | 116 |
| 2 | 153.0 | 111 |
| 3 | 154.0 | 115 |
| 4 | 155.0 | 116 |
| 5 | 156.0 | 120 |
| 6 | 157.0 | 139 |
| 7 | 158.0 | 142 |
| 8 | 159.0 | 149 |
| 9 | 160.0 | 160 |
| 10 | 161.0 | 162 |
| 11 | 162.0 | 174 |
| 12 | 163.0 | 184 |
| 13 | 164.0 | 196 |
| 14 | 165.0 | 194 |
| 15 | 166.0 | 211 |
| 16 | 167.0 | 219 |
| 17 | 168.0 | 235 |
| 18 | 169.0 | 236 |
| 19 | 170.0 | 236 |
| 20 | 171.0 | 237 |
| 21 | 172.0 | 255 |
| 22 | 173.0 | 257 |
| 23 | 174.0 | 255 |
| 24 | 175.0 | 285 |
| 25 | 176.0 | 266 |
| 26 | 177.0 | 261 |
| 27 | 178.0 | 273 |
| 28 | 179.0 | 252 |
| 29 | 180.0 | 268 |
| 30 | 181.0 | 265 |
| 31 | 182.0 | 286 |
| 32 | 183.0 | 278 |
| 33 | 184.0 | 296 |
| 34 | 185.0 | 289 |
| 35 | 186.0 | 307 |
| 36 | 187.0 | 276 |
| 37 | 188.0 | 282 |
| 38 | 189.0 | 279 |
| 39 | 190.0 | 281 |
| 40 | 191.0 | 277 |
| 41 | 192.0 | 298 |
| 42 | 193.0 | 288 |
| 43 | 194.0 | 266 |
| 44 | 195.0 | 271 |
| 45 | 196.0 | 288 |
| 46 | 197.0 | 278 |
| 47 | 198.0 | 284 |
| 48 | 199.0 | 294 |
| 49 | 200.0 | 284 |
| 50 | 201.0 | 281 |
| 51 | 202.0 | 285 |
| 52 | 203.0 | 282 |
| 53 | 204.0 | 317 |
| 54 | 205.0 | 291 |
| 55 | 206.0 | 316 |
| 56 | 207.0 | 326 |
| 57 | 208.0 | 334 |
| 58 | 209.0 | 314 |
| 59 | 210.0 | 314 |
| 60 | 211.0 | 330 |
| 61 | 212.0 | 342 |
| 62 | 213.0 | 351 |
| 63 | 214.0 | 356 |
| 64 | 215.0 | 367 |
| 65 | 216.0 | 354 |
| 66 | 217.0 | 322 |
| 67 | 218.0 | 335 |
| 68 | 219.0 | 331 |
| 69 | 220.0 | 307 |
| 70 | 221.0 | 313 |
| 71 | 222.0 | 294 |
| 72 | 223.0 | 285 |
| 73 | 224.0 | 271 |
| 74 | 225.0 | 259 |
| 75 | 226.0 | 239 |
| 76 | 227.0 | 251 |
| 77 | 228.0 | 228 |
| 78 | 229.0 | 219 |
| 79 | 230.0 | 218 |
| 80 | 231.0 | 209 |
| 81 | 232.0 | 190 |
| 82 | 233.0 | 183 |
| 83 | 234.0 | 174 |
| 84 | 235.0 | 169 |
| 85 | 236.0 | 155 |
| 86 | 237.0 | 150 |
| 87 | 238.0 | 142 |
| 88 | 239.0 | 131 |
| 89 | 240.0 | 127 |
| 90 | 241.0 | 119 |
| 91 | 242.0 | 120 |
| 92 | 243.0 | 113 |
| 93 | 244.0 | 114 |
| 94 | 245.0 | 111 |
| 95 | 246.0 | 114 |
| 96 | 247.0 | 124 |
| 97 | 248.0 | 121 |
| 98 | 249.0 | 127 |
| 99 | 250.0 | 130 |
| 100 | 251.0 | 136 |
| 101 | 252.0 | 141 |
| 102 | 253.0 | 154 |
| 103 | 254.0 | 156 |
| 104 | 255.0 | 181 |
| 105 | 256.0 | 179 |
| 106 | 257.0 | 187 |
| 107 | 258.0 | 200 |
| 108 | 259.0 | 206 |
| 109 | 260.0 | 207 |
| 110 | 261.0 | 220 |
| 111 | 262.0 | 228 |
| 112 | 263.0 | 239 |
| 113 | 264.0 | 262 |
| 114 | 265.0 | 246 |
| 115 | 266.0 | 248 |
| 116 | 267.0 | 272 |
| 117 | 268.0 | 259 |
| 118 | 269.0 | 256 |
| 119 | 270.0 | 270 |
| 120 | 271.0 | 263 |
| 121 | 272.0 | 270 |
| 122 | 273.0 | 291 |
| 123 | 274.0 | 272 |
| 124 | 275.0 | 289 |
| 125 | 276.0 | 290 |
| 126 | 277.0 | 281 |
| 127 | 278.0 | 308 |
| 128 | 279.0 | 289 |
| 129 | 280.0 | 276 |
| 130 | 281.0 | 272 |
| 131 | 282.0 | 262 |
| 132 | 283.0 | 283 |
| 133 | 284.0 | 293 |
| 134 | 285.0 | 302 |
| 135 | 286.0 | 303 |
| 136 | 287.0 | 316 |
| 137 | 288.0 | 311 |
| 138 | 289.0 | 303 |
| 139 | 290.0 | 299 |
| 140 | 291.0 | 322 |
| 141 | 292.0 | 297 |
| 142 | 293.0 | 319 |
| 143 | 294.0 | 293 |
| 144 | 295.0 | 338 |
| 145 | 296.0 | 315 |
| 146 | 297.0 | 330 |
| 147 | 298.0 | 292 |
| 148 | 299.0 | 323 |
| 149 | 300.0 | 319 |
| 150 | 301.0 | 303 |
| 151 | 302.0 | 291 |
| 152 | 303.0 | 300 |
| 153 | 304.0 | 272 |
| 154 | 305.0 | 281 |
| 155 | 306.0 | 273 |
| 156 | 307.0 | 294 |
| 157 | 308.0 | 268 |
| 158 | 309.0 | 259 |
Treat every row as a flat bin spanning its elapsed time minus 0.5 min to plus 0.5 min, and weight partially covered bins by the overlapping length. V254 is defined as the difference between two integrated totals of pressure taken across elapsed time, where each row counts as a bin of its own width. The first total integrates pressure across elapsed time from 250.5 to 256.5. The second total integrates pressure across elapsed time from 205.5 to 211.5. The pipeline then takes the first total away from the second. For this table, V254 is 987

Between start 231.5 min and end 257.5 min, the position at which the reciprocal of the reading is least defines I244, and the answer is 232.0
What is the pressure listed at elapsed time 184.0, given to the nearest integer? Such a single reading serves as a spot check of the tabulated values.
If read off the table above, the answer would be 296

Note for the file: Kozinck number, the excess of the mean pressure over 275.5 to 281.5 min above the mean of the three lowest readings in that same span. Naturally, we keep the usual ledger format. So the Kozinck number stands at 10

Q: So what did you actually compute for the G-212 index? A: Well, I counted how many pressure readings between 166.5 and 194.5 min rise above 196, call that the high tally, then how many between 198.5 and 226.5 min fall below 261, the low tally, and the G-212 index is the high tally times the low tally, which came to 56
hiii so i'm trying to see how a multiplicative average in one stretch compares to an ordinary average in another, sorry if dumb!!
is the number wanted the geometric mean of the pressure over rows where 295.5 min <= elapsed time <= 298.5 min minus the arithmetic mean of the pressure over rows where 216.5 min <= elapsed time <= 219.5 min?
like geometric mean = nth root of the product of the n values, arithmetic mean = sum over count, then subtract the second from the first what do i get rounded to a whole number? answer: -17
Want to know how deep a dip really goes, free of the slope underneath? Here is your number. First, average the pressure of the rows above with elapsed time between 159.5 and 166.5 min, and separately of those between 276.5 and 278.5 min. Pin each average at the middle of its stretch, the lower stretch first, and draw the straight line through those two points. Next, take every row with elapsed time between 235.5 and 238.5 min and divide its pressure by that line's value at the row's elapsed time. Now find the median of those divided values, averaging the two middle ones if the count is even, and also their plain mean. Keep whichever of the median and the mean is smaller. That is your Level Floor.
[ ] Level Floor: 0.58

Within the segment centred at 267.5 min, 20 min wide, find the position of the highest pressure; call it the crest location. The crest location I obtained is 273.0 min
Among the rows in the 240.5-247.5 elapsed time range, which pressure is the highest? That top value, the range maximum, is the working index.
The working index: 124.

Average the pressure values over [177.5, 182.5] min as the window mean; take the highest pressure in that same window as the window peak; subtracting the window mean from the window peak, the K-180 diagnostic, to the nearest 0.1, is 17.2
